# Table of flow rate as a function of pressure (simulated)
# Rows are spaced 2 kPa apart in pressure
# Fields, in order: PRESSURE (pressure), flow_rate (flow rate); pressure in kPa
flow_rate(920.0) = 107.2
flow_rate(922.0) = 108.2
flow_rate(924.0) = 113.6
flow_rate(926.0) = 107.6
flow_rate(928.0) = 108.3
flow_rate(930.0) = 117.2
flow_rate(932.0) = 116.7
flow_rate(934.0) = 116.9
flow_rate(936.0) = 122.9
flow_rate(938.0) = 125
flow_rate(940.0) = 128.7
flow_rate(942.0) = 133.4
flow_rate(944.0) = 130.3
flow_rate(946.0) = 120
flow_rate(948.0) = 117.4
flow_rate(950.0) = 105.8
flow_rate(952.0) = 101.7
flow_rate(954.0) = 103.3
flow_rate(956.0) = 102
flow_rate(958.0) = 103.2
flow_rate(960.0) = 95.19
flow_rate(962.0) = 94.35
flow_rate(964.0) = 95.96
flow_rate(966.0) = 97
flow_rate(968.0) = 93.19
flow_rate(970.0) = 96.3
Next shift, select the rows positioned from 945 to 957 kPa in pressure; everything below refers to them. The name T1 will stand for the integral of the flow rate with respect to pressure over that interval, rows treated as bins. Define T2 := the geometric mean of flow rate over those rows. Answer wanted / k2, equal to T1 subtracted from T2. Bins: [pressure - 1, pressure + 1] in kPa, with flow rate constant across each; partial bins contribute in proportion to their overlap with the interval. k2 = -1192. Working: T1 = 1300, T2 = 108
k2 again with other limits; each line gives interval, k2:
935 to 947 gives -1394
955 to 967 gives -1078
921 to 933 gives -1231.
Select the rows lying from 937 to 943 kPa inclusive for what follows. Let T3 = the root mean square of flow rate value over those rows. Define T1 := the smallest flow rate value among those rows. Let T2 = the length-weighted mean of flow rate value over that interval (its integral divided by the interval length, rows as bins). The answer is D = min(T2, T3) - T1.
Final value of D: 4.0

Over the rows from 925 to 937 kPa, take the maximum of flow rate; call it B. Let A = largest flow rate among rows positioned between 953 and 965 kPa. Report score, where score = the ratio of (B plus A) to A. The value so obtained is 2.2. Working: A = 103.3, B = 122.9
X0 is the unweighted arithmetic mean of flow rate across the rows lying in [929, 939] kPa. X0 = 120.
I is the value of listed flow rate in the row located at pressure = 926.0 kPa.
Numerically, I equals 107.6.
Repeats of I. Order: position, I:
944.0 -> 130.3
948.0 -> 117.4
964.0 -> 95.96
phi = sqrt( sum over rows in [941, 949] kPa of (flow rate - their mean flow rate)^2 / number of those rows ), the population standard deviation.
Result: 6.7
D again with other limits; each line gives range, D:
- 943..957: 9.8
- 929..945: 7.2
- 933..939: 4.7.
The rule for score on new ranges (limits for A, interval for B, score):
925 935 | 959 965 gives 1.8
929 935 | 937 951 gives 2.1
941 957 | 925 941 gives 2.0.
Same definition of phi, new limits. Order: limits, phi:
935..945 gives 3.7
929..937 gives 2.6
